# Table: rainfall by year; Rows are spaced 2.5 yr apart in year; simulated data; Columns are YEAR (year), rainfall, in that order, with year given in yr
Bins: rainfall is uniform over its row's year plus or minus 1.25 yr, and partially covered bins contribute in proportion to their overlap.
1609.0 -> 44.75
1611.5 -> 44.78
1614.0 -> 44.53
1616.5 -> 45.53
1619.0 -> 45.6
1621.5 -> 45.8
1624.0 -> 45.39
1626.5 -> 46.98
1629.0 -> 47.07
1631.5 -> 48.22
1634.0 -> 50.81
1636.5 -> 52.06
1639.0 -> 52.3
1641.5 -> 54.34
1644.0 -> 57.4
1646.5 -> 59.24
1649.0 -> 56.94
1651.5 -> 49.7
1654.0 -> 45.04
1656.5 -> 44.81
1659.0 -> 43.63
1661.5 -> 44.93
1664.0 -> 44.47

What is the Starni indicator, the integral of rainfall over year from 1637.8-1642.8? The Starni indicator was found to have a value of 267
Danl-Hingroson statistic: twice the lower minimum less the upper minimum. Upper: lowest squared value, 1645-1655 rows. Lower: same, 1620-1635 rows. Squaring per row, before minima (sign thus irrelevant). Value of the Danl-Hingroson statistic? 2092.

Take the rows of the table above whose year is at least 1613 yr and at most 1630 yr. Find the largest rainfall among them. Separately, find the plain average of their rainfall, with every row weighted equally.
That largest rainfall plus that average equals 93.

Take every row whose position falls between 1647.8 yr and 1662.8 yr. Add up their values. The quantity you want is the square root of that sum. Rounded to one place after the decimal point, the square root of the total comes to 16.9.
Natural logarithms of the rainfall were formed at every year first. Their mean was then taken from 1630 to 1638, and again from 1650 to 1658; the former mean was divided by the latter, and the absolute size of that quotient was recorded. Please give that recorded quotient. 1.02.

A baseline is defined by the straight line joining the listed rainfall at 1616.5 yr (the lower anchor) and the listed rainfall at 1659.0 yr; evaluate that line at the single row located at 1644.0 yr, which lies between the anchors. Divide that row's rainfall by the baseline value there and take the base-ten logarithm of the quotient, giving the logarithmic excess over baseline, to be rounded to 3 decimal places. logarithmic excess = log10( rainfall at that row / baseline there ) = 0.113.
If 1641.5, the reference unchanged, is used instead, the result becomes 0.088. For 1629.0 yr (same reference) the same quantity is 0.020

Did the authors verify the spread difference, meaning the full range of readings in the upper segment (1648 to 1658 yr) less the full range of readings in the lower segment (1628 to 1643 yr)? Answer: 4.9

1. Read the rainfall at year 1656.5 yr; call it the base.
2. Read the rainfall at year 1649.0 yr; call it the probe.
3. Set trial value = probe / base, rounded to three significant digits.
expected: 1.27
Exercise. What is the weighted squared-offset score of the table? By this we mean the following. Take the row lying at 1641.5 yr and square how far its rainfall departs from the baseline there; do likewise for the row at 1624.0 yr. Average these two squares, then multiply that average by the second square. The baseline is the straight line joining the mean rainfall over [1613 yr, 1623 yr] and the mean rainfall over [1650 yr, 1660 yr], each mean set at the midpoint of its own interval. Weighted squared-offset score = 0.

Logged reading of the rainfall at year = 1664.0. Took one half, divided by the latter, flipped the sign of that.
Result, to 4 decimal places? -0.0112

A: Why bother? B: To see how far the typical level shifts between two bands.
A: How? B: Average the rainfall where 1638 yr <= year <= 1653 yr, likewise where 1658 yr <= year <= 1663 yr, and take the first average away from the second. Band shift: -11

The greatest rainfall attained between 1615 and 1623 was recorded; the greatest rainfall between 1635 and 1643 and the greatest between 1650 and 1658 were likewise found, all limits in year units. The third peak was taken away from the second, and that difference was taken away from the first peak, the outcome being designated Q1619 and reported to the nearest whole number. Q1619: 41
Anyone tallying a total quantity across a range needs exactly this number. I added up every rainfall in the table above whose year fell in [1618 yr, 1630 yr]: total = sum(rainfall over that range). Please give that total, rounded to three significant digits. 231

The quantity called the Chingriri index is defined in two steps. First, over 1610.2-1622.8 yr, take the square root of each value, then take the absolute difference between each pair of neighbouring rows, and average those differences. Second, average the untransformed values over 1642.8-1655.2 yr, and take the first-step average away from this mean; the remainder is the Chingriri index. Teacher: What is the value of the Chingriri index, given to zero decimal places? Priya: 54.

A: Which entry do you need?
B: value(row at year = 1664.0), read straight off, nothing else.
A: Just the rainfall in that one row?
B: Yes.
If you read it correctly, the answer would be 44.47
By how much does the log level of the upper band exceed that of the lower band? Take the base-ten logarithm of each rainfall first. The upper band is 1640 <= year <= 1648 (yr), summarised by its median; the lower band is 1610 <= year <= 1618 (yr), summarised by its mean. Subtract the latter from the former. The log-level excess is 0.11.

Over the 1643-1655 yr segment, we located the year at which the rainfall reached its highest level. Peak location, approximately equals 1646.5 yr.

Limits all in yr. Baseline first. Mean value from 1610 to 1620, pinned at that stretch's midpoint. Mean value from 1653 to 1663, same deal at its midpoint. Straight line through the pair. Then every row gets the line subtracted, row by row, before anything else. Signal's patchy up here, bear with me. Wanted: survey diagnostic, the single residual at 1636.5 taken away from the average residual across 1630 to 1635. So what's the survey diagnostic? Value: -3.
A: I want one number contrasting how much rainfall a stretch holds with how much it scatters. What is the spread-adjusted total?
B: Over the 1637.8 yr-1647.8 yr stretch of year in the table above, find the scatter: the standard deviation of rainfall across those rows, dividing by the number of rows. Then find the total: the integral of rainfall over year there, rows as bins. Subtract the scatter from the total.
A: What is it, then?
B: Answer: 556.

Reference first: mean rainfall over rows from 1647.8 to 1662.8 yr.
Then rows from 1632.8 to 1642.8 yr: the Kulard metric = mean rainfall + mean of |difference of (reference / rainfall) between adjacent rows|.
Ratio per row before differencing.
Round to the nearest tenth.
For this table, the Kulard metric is 52.4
